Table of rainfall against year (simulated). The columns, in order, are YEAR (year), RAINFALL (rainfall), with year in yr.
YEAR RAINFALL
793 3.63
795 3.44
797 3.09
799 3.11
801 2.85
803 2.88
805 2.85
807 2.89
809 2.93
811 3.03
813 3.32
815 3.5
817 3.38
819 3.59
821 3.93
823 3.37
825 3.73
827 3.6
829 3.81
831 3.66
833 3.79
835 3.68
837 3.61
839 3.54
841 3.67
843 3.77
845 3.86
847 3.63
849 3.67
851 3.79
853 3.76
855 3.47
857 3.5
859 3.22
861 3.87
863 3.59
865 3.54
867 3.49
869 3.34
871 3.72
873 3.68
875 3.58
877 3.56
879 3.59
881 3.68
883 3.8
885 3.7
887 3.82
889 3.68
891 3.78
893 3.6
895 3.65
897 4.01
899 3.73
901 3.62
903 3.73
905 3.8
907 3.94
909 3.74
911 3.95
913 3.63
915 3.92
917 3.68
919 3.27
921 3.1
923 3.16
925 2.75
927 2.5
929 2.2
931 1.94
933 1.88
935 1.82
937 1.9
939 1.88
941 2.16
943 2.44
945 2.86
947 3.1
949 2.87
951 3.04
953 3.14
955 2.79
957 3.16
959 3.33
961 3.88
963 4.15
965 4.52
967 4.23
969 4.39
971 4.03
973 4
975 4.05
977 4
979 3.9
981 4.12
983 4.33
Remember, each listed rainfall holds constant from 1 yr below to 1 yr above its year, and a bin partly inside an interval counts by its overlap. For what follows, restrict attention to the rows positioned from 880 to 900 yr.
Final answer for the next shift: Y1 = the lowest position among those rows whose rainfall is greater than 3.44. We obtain 881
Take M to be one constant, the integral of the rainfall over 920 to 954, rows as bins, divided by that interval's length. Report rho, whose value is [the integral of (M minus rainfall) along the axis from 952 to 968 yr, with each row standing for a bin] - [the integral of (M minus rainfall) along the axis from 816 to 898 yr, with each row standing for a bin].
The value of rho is 75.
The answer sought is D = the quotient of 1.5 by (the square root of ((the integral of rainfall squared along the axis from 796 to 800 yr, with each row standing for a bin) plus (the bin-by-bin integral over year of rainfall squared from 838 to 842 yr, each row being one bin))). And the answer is 0.158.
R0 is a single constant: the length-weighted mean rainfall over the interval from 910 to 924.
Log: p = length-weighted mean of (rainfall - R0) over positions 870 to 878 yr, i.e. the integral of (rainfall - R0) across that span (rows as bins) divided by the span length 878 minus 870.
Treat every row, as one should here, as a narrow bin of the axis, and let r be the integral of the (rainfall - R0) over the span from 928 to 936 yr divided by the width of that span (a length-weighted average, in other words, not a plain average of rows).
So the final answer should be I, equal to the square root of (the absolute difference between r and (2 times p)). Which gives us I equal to 1.33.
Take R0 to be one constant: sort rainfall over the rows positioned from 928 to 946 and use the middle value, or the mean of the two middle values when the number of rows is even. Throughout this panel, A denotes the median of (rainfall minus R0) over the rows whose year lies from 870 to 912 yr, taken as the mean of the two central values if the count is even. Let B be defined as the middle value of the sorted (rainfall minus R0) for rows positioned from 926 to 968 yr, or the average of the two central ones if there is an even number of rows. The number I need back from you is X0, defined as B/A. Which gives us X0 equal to 0.5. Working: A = 1.78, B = 0.92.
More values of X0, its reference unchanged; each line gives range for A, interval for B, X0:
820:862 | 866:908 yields 1.0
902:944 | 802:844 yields 1.4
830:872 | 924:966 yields 0.5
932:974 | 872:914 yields 1.5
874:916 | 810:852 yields 1.0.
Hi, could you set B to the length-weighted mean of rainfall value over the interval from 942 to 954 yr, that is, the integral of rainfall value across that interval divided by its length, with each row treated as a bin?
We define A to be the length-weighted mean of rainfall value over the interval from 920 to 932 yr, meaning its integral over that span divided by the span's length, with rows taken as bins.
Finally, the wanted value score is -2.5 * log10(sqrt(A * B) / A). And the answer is -0.06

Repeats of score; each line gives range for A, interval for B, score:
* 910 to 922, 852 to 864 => 0.00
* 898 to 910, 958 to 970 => -0.04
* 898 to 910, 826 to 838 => 0.01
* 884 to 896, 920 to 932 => 0.19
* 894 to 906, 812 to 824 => 0.04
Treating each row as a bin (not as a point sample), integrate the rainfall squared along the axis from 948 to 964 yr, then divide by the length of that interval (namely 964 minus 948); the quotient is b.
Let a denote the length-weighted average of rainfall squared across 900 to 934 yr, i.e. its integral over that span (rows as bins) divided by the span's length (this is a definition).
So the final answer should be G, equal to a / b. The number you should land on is 1.0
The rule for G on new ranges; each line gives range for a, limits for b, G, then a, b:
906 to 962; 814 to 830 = 0.7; 9.1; 13.1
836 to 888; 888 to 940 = 1.2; 13.2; 10.7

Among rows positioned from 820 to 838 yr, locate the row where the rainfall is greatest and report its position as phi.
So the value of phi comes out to 821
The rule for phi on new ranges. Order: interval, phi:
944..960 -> 959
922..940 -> 923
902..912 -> 911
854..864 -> 861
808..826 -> 821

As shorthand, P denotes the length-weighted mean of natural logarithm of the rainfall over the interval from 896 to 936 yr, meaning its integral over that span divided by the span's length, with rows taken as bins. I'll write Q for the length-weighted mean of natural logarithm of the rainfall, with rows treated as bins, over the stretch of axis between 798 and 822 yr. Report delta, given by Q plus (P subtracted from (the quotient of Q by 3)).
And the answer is 0.40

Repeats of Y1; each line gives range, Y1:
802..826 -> 815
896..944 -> 897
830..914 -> 831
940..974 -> 961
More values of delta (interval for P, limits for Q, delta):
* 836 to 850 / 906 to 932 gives 0.22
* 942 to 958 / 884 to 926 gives 0.64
